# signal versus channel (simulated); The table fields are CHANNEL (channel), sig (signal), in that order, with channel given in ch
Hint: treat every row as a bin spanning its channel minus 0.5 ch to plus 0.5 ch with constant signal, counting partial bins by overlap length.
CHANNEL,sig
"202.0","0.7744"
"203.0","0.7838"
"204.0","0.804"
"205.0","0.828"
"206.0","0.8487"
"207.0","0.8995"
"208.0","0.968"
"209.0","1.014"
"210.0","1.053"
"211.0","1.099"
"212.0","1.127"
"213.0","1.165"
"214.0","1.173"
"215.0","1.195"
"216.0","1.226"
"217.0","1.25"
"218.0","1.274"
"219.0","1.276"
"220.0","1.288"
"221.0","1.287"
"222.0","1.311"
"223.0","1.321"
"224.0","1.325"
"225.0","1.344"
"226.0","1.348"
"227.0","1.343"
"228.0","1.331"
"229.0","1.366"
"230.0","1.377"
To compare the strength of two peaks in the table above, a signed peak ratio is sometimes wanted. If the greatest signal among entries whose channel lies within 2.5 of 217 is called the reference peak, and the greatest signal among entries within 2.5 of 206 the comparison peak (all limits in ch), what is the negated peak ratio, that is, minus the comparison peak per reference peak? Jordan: -0.76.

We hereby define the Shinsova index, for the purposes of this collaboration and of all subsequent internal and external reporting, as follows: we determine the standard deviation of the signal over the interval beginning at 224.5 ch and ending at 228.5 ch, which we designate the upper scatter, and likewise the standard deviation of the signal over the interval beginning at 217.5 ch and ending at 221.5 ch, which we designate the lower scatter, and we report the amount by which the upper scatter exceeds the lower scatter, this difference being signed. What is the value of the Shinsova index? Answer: 0.000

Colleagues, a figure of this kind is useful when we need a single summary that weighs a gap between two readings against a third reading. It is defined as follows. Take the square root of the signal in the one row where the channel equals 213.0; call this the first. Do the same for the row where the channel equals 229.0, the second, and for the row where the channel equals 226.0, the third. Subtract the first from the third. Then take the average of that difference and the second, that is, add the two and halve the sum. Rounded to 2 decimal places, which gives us 0.63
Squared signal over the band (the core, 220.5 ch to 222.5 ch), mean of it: 1.7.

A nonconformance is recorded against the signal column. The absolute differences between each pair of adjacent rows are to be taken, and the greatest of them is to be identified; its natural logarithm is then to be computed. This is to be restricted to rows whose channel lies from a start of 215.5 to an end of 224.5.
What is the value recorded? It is -3.73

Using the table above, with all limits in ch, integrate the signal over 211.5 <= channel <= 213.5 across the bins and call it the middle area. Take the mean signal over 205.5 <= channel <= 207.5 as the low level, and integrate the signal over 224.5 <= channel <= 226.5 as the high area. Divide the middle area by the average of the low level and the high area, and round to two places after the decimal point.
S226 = 1.29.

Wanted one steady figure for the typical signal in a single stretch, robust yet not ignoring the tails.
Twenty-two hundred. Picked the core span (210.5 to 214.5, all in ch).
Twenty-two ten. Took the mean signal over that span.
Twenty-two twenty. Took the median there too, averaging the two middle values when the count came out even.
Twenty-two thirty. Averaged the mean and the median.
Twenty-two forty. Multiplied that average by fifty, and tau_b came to 57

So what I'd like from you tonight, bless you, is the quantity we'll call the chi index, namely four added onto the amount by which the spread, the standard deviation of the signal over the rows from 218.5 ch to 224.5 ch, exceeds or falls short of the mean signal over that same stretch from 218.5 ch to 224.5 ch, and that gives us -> 2.72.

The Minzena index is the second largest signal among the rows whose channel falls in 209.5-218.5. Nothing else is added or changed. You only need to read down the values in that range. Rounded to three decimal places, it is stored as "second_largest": 1.250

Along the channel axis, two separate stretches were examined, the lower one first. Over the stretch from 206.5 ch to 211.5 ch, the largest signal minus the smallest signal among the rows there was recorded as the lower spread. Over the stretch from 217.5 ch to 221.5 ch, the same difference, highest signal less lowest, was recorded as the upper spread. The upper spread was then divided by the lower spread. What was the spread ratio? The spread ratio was 0.07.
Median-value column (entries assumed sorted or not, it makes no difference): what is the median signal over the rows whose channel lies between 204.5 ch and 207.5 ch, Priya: 0.85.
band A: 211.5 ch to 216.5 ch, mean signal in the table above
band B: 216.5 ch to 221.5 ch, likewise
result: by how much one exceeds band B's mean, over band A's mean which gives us -0.234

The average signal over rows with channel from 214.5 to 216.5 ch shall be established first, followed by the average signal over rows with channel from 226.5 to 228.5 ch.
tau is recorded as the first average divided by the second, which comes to 0.91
